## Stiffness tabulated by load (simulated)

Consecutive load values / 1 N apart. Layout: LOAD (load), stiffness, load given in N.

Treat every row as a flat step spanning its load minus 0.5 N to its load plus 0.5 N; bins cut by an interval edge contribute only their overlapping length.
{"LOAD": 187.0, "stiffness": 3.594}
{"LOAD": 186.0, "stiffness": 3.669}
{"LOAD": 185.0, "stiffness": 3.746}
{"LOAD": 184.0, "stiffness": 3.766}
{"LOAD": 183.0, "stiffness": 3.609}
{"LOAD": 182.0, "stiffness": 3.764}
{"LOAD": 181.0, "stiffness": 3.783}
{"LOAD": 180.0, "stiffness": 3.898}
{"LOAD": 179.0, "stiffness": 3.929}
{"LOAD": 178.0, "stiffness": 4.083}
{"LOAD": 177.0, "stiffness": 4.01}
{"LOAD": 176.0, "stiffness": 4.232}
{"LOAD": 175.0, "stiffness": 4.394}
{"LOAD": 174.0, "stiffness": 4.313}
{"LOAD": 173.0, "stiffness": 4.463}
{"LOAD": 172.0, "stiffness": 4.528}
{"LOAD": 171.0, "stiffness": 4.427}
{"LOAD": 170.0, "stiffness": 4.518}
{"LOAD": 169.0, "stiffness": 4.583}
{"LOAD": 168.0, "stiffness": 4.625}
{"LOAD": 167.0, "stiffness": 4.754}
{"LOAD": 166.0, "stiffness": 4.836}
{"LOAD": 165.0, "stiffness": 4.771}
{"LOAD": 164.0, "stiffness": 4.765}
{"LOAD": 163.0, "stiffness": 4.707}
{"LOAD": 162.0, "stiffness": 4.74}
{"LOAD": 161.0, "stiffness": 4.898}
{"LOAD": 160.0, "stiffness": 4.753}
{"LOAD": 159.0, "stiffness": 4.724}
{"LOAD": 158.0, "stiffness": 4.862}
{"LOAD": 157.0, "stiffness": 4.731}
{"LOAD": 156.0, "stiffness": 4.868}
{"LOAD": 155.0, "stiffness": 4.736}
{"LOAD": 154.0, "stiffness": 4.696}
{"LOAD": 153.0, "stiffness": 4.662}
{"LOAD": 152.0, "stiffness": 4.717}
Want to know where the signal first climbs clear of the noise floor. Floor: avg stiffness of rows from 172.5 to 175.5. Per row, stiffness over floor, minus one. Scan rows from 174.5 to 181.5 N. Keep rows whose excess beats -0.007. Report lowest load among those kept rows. 175.0 N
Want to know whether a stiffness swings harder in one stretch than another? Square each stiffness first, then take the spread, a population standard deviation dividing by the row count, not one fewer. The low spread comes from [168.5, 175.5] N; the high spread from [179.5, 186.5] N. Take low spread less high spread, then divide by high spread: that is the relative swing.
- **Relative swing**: 0.2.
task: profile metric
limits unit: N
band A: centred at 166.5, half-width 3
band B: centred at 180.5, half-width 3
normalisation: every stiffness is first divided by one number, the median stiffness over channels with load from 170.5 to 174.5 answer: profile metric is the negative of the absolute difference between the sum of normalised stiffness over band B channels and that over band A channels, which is -1.2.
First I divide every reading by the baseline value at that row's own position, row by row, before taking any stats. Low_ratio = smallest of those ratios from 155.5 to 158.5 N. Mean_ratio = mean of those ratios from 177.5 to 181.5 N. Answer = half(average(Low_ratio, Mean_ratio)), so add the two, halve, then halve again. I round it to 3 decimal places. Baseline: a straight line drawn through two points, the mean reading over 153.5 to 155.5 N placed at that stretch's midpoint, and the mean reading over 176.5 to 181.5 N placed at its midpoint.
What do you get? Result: 0.505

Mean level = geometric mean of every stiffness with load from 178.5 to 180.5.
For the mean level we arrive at 3.9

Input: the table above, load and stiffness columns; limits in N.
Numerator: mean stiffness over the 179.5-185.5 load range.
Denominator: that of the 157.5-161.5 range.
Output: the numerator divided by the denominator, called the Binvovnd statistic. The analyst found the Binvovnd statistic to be 0.78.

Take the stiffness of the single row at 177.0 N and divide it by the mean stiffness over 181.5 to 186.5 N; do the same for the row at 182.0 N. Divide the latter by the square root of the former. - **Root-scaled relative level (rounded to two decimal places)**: 0.98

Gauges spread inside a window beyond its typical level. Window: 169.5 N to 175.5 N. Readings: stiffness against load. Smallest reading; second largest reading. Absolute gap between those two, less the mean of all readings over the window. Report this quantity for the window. -4.2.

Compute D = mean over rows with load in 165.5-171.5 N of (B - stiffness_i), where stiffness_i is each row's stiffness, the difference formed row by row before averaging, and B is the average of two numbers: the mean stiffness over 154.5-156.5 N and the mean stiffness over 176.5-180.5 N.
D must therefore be -0.23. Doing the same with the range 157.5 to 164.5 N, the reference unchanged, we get -0.39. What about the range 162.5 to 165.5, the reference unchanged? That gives -0.36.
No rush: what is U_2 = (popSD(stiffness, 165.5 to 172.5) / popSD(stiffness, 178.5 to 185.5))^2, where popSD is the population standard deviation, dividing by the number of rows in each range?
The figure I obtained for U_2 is 1.82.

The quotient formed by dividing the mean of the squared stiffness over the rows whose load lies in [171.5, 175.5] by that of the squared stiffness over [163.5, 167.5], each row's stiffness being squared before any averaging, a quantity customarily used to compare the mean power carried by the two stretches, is 0.86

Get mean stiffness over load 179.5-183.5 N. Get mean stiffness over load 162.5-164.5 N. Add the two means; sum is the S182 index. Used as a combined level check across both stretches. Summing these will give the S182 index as 8.5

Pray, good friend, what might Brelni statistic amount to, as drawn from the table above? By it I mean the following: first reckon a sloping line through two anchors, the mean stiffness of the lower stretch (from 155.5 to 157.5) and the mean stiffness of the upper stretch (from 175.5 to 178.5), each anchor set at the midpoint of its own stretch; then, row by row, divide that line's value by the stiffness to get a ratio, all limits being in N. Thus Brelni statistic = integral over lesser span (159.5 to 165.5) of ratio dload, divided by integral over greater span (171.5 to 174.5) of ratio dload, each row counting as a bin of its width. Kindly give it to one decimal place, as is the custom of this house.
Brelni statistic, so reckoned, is 2.0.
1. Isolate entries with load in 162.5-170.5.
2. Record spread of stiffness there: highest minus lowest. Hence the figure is 0.32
